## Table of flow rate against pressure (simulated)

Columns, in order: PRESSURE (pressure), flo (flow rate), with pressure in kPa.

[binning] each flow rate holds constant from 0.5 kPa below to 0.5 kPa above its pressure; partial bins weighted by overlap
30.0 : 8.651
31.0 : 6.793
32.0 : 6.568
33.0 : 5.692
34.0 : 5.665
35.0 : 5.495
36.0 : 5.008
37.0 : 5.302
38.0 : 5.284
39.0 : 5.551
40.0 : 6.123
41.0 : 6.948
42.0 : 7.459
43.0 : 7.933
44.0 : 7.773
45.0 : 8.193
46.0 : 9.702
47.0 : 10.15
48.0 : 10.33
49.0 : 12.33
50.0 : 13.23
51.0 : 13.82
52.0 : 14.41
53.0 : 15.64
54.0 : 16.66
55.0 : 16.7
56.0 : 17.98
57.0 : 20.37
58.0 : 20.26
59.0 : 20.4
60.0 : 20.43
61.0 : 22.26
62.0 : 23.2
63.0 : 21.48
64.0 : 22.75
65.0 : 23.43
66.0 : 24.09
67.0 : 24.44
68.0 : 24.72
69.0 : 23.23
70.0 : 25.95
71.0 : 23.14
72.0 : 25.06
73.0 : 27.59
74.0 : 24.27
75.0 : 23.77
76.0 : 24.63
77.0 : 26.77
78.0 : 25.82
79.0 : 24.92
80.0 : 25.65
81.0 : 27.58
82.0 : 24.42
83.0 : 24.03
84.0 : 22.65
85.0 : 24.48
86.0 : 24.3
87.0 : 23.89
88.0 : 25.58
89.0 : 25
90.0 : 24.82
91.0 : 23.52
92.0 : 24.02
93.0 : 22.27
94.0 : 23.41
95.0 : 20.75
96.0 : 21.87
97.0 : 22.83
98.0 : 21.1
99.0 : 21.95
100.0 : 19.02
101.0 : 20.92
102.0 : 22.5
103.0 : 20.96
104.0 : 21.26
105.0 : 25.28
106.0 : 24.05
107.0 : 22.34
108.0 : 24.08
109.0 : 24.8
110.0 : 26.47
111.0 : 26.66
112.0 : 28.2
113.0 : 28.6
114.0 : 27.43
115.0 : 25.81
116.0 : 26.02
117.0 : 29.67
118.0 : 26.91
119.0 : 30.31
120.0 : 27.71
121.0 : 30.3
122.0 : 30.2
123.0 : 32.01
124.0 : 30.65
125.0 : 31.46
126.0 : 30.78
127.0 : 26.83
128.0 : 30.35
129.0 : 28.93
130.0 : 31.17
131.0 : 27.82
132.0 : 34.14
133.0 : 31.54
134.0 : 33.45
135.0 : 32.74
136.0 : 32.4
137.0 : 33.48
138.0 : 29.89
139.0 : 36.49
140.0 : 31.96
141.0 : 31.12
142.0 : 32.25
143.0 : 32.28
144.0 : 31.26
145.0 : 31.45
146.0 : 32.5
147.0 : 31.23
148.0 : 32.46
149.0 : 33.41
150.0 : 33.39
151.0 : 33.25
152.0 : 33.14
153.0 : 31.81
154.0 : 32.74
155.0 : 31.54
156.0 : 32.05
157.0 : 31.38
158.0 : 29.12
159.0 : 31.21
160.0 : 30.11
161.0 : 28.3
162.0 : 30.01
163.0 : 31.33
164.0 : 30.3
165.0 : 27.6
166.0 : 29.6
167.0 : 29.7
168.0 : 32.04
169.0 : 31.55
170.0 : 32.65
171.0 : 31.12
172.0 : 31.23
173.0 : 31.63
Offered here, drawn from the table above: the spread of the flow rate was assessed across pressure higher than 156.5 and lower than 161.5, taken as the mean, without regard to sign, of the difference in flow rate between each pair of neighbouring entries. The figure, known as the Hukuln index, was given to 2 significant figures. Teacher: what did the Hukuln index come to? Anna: 1.8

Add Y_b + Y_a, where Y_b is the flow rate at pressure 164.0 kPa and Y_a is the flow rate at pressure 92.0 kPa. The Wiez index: 54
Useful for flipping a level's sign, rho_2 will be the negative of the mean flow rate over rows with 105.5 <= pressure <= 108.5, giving -23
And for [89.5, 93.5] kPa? -24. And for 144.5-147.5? -32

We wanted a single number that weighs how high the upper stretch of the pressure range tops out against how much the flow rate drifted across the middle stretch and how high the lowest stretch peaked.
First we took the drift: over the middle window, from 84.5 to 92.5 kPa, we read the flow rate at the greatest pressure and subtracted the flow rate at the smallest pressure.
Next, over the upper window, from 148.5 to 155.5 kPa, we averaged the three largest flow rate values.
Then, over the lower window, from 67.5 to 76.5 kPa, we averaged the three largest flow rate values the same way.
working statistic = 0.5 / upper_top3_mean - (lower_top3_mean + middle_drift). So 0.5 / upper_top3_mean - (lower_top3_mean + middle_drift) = -26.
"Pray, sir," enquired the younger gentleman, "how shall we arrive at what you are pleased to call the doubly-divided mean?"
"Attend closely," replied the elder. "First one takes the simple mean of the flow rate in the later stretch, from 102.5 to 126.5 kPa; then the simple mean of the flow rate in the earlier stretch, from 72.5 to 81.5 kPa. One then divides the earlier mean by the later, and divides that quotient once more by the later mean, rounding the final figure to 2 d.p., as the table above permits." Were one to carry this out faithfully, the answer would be 0.03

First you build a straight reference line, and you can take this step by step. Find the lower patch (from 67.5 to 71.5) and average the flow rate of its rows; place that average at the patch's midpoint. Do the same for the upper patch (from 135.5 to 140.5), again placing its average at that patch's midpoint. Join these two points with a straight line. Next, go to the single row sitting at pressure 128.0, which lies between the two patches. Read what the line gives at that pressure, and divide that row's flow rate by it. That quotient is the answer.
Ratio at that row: 0.96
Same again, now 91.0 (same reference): 0.87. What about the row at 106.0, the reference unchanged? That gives 0.83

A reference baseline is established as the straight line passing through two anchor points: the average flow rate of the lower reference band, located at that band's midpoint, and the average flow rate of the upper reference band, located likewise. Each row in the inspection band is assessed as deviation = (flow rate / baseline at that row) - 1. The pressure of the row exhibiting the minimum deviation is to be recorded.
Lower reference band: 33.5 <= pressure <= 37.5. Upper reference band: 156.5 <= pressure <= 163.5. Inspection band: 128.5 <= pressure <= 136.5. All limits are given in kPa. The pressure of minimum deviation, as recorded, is 131.0 kPa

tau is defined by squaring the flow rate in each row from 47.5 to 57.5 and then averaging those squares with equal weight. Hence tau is 237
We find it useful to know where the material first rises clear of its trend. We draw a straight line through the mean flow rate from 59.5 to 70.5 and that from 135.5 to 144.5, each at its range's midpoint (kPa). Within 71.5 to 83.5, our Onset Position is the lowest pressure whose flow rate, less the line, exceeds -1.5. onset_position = 72.0 kPa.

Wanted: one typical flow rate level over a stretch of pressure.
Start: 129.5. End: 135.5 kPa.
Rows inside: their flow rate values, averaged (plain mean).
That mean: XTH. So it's 32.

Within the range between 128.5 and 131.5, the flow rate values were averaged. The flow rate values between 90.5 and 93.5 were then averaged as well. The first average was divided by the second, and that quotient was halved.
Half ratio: 0.63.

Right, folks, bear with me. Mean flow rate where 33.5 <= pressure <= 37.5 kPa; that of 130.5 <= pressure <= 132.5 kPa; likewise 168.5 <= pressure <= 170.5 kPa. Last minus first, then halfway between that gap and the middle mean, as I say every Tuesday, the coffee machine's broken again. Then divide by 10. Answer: 2.9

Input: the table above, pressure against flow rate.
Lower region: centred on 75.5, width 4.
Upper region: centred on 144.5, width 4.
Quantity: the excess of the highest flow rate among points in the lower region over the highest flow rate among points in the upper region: -5.7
